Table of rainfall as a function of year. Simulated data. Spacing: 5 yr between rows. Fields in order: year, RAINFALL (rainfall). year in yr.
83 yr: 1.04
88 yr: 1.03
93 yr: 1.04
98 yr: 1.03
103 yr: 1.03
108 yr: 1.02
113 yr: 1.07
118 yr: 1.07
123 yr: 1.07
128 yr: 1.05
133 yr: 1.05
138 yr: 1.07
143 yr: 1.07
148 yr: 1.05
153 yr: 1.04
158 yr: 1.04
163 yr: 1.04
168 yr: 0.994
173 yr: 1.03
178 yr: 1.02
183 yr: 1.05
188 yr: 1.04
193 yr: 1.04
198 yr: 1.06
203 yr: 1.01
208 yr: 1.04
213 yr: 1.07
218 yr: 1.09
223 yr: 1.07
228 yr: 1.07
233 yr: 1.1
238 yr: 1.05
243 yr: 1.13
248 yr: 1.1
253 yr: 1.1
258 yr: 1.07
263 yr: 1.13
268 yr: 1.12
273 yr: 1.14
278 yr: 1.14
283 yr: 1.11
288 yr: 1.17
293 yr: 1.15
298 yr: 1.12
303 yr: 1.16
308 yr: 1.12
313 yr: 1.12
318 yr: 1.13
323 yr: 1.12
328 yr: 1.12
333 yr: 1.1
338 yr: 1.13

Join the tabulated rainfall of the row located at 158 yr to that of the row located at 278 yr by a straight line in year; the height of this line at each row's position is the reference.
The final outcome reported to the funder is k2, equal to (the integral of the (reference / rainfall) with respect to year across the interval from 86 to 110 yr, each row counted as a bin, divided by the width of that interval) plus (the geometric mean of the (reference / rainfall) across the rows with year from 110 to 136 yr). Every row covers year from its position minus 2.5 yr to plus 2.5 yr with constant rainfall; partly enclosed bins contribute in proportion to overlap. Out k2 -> 1.91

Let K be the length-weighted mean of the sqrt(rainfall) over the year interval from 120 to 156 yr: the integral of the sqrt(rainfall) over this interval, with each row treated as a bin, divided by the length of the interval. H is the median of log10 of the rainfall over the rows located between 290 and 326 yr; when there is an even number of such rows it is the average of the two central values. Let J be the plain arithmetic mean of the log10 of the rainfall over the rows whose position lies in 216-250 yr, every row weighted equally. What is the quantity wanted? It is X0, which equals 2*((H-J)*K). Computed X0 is 0.03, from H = 0.049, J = 0.0362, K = 1.03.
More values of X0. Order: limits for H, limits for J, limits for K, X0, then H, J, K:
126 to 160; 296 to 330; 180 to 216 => -0.06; 0.021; 0.0519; 1.02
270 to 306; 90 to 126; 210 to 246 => 0.08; 0.057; 0.0199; 1.04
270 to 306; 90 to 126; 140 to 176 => 0.08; 0.057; 0.0199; 1.02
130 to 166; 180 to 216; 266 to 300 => 0.01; 0.021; 0.0188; 1.07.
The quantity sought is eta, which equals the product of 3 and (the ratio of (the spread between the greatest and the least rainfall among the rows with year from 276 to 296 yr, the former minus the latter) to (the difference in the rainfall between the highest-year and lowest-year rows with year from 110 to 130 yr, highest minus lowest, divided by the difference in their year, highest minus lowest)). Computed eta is -135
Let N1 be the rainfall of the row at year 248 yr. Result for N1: 1.1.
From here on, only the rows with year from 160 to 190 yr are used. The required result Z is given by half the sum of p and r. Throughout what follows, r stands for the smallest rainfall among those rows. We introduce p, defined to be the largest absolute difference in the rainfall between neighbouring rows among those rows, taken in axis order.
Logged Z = 0.52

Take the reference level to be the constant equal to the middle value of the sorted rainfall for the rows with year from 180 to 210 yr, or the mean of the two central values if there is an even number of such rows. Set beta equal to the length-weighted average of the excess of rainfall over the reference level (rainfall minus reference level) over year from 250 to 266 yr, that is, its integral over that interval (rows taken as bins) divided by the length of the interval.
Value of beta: 0.06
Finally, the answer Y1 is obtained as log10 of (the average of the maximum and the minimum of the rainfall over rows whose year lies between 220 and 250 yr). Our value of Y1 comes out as 0.04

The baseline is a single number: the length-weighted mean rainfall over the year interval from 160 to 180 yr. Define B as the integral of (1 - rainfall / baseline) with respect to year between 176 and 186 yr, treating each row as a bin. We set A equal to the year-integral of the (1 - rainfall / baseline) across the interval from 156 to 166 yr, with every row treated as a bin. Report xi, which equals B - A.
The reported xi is 0.02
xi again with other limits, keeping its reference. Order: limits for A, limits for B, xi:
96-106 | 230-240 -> -0.46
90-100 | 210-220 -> -0.42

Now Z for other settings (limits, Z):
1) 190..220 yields 0.53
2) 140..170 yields 0.52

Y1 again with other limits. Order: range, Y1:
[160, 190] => 0.01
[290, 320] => 0.06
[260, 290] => 0.06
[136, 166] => 0.02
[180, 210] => 0.01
